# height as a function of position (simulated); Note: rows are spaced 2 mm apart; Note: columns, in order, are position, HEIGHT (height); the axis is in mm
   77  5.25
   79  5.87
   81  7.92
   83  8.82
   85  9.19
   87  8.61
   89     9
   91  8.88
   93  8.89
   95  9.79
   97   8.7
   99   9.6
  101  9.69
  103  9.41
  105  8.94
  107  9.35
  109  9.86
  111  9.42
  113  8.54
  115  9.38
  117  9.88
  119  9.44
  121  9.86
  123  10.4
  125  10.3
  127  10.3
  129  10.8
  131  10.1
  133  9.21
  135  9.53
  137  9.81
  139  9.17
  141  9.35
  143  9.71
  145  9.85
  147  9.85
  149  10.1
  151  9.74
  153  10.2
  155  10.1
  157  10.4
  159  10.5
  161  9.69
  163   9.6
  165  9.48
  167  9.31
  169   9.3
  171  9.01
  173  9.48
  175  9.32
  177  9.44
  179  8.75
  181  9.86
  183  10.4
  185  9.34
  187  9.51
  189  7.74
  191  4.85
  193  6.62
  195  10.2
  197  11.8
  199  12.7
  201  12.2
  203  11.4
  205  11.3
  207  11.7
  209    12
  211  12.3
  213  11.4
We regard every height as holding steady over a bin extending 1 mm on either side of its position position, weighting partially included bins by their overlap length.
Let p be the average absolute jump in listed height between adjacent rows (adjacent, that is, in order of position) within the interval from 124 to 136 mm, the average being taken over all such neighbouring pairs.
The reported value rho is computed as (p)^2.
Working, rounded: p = 0.48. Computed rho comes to 0.23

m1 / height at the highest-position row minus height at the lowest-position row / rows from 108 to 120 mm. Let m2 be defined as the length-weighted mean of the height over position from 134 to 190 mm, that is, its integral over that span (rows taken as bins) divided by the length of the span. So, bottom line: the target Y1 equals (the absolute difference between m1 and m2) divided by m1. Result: -24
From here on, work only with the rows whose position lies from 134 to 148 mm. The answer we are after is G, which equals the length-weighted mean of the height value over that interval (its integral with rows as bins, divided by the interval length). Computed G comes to 9.6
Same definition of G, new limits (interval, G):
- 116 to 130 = 10.1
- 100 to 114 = 9.3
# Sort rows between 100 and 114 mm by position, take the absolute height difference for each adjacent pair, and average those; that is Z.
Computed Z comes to 0.5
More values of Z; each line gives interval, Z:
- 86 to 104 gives 0.5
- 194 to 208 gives 0.7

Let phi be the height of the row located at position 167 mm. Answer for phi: 9.31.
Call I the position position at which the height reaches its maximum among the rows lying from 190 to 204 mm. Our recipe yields 199 mm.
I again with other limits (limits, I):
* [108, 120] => 117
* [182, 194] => 183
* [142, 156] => 153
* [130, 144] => 131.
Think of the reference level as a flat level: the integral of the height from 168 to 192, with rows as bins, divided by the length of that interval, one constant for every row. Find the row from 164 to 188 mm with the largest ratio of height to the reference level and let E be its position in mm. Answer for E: 183 mm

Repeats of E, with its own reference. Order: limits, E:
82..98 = 95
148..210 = 199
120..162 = 129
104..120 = 117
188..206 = 199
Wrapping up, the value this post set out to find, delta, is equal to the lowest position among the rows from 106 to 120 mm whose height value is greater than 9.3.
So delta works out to 107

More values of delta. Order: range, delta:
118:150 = 119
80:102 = 95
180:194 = 181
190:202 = 195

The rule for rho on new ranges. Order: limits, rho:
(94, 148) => 0.21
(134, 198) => 0.44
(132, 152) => 0.08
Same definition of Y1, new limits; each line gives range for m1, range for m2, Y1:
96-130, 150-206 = 4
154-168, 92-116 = -13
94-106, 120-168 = -13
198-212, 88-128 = -25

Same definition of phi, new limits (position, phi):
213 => 11.4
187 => 9.51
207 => 11.7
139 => 9.17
